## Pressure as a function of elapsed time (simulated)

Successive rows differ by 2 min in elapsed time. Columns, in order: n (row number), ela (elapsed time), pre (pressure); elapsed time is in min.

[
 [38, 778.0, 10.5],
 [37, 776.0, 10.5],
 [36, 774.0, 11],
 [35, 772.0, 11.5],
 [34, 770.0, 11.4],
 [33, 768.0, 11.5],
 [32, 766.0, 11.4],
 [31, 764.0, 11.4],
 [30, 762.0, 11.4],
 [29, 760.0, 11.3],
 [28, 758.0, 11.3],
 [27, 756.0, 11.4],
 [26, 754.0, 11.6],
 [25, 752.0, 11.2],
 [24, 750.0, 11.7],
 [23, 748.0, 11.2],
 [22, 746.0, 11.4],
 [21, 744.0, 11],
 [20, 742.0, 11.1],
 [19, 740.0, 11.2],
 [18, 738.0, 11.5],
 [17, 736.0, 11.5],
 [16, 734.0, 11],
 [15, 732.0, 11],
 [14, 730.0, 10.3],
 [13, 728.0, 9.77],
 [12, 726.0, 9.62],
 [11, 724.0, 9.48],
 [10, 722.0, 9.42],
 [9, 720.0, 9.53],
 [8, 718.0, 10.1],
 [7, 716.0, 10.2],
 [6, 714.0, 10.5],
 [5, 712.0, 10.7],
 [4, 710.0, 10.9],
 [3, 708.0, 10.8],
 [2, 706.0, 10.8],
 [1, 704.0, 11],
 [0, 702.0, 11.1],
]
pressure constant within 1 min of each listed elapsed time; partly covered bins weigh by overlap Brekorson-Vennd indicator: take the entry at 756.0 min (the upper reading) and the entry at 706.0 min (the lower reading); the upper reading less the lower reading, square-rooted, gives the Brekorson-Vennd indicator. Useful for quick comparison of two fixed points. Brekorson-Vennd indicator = 0.77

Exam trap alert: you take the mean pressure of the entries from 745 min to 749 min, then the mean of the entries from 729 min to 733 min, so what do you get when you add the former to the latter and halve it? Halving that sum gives 11.0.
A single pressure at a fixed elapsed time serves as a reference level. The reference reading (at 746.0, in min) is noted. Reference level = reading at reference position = 11.4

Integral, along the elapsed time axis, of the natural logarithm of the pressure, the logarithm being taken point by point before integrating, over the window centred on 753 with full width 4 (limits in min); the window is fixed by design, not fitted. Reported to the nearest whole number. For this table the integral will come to 10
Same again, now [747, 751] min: 10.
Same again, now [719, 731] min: 27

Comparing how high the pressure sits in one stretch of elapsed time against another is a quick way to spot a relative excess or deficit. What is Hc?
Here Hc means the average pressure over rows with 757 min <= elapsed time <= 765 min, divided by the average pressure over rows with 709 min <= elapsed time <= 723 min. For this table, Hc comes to 1.11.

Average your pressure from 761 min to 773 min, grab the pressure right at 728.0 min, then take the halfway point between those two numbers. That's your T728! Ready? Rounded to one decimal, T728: 10.6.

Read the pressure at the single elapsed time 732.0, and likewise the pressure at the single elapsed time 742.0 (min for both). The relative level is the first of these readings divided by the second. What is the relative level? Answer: 0.99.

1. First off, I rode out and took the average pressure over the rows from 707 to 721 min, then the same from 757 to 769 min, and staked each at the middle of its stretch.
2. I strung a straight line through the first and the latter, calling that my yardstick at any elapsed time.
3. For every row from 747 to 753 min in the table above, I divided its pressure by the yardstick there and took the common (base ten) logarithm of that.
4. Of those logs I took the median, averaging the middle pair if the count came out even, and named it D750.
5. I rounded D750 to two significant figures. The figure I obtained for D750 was 0.0047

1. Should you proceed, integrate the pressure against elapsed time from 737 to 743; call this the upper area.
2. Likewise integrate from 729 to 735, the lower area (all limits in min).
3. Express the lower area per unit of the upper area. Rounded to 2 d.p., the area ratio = 0.96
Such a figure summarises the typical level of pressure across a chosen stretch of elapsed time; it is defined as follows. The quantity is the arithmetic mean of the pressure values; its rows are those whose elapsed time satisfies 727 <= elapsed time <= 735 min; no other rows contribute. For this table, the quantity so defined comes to 10.5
